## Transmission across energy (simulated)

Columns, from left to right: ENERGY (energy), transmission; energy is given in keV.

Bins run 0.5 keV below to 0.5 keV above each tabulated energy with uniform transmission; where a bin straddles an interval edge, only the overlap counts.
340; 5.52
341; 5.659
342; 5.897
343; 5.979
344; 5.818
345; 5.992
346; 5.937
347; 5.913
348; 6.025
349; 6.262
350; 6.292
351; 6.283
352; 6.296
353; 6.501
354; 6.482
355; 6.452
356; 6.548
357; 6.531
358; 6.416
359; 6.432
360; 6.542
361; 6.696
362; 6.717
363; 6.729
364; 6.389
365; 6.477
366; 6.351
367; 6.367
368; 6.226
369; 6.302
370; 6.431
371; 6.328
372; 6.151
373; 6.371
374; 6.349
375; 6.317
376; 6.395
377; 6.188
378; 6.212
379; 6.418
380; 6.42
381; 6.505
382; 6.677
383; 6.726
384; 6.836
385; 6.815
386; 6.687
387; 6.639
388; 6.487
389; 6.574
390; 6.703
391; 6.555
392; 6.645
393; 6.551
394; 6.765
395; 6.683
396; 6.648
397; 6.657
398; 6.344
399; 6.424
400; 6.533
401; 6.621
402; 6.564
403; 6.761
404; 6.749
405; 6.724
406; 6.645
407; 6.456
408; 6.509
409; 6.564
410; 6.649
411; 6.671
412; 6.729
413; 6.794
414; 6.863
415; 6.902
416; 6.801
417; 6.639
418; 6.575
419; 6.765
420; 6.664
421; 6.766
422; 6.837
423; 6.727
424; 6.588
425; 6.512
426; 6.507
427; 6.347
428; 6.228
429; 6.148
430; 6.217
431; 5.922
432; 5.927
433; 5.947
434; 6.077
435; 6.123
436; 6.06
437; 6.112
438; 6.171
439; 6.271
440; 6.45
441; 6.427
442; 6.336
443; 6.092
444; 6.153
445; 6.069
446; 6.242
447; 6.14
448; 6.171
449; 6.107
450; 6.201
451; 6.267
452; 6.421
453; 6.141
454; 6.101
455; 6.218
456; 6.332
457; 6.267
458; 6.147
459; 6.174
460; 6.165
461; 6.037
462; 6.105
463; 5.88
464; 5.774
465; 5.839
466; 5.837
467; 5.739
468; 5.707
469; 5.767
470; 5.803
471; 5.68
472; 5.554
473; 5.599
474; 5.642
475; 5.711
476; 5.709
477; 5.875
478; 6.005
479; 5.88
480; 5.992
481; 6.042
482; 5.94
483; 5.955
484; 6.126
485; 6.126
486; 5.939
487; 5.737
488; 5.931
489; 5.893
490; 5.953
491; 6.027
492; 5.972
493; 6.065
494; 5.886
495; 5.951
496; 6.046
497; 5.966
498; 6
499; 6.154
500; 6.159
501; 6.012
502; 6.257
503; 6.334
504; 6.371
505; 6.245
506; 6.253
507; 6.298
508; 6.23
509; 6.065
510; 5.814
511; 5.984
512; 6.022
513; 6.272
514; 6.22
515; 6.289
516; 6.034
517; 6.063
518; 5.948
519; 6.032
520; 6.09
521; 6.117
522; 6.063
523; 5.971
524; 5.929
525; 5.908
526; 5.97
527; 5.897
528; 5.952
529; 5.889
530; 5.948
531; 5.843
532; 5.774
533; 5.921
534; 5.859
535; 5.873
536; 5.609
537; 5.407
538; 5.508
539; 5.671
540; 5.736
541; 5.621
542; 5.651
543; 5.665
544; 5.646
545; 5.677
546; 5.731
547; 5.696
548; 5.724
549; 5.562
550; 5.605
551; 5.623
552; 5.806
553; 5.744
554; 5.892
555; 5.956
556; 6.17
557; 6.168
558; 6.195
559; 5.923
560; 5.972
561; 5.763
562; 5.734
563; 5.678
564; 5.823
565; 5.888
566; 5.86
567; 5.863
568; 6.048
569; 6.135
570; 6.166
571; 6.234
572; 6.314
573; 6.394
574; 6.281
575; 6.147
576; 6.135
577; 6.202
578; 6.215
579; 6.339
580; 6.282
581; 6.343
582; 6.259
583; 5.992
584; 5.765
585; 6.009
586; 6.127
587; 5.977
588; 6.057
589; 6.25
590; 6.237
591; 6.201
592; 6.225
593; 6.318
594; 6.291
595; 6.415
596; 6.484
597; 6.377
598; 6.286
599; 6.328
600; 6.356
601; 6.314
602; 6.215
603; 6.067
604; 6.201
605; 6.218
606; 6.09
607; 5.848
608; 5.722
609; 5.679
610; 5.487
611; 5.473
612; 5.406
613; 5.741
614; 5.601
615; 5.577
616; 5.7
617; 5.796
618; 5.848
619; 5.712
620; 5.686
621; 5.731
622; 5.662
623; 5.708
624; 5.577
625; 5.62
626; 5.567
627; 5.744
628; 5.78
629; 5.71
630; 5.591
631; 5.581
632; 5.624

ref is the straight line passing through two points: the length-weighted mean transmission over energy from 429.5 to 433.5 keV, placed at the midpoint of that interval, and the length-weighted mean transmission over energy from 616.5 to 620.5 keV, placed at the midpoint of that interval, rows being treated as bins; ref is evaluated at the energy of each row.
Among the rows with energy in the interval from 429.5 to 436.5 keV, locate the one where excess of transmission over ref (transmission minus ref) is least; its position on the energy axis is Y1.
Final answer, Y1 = 431 keV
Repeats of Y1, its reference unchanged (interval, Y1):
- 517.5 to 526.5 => 525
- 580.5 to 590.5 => 584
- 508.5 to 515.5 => 510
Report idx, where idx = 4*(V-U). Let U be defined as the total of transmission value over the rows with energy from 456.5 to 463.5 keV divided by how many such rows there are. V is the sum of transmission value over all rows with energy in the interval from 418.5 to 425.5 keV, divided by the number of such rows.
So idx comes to 2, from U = 6.11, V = 6.7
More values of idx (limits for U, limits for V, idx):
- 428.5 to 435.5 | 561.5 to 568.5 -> -1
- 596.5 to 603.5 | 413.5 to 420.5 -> 2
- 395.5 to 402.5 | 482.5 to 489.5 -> -2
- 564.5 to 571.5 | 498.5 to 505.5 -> 1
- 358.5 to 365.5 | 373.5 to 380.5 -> -1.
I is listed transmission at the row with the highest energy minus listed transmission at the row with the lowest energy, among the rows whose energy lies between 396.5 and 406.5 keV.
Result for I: -0.01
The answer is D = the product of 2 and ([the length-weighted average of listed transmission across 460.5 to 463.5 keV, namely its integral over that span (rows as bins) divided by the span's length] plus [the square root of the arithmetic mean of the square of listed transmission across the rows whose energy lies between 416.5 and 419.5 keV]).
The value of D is 25.3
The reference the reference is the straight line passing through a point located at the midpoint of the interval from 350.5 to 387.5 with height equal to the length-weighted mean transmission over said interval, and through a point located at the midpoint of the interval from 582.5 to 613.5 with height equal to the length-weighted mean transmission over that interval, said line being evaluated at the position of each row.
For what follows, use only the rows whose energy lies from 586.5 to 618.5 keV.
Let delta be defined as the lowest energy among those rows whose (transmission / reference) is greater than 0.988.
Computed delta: 588 keV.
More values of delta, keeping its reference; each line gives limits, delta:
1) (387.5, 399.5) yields 388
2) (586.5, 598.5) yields 588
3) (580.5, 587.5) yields 581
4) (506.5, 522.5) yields 507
